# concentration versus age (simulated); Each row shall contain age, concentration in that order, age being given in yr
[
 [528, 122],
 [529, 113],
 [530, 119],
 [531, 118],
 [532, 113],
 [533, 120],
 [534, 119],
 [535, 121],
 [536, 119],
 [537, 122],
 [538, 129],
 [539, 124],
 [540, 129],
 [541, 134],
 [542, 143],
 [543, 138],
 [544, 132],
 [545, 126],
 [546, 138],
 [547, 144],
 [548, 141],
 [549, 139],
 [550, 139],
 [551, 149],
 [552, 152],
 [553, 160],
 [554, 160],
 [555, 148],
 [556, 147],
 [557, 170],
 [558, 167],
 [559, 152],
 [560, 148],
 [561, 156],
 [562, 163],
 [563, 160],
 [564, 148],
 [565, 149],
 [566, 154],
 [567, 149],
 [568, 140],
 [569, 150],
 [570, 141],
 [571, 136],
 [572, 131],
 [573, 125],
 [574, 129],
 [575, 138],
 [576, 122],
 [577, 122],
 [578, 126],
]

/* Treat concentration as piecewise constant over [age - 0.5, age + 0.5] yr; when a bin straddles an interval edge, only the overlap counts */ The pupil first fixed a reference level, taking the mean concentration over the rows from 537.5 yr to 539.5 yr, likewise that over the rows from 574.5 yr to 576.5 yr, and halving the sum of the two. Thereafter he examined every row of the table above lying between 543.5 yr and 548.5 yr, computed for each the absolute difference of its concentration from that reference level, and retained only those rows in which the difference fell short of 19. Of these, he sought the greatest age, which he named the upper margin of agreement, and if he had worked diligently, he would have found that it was 548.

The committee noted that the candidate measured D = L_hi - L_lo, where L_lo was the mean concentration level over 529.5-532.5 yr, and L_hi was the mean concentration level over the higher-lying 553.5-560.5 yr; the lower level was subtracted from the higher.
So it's 39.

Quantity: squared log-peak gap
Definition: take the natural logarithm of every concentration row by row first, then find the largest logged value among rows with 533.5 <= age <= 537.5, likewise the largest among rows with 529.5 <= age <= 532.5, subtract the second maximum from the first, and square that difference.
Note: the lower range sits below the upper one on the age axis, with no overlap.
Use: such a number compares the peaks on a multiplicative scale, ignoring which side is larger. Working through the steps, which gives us 0.001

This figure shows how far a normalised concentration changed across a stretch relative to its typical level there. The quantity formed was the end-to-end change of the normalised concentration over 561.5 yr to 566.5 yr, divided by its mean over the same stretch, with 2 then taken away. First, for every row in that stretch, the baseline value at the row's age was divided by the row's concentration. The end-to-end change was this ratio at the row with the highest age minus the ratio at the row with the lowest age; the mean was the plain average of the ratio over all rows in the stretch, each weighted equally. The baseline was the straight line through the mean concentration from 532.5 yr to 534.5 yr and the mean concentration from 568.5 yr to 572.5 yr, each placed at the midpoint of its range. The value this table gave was -1.93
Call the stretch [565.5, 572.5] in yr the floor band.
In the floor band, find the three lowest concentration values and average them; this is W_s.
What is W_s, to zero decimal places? 136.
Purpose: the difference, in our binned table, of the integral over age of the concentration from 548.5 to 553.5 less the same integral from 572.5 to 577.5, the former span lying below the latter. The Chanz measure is 103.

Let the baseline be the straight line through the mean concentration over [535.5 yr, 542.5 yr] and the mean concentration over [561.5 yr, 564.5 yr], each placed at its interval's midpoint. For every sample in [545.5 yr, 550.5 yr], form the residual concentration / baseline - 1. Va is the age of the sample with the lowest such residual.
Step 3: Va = 550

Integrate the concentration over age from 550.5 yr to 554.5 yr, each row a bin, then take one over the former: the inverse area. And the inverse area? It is 0.0016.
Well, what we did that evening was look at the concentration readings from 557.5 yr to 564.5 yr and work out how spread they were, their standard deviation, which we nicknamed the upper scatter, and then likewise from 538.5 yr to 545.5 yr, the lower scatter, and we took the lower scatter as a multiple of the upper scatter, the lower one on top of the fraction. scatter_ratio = 0.90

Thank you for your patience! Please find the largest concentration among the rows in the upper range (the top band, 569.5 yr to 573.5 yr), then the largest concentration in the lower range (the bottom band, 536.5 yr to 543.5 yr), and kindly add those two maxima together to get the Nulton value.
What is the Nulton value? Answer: 284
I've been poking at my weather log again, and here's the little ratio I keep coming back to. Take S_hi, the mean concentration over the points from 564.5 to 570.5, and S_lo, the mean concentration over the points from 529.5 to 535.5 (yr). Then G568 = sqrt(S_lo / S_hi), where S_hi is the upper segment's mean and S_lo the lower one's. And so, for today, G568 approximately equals 0.90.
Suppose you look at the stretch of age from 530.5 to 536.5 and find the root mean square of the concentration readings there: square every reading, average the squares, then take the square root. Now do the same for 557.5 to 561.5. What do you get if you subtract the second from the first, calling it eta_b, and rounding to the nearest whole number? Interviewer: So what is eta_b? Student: -38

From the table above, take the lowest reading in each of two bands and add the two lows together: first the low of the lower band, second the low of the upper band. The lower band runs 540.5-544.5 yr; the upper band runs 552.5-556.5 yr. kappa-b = 279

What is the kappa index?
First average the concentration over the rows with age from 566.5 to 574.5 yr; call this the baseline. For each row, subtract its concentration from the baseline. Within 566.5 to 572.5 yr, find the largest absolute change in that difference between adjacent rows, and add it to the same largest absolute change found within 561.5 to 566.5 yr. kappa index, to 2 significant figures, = 22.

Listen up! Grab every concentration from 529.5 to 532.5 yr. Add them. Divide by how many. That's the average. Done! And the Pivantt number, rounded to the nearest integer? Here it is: 117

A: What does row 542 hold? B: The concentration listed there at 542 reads 143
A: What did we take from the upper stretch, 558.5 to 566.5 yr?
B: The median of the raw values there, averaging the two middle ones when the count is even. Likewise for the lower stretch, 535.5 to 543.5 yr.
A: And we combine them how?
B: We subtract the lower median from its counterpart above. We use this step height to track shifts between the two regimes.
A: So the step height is 24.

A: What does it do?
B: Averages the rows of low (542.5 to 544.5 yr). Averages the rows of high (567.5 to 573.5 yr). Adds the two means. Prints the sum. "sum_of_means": 272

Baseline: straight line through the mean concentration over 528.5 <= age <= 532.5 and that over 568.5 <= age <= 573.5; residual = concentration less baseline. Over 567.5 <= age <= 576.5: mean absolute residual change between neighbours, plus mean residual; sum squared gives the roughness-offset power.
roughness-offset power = 32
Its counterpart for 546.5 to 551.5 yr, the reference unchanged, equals 447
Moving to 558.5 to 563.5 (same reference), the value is 891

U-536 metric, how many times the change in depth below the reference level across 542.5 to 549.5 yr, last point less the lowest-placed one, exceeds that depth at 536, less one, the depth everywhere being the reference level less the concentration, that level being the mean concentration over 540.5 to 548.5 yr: -1.1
